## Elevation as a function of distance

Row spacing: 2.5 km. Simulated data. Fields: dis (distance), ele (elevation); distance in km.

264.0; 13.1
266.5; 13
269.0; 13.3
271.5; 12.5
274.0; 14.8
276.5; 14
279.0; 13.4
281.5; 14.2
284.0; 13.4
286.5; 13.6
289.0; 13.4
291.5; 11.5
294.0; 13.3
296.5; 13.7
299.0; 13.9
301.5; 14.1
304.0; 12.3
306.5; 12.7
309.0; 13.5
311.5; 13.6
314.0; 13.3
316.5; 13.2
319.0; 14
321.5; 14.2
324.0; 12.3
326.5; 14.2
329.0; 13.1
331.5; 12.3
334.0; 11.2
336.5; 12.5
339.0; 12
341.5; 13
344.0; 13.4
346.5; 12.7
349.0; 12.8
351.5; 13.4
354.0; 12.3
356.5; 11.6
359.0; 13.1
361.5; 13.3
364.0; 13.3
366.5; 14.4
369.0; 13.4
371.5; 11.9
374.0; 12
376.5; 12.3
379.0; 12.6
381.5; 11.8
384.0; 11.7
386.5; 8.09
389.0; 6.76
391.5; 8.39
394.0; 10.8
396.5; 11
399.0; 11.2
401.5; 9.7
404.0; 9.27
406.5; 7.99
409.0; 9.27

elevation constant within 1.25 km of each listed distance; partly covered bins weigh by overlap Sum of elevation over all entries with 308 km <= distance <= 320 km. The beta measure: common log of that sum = 1.83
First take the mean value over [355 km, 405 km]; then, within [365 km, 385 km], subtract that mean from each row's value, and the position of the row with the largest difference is 366.5 km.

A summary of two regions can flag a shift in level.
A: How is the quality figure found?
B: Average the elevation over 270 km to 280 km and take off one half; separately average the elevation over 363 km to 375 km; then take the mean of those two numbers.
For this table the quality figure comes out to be 13.1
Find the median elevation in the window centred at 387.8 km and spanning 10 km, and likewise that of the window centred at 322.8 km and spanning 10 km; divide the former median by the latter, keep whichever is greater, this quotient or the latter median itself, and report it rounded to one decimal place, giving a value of 14.1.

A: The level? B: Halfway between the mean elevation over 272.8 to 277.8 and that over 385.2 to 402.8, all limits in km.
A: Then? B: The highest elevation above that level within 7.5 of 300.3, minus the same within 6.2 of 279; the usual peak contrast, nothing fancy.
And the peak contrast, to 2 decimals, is -0.70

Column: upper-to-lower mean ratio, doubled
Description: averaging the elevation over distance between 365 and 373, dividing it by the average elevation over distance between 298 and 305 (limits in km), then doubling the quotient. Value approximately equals 2.0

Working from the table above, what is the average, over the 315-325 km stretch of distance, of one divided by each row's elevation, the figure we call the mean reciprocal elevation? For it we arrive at 0.075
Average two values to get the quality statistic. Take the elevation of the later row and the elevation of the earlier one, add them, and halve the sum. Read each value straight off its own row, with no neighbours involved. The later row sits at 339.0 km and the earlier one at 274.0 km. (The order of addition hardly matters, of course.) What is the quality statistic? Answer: 13.4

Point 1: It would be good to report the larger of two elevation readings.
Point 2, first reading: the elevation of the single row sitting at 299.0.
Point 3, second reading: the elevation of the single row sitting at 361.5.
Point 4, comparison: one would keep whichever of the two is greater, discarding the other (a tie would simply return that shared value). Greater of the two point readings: 13.9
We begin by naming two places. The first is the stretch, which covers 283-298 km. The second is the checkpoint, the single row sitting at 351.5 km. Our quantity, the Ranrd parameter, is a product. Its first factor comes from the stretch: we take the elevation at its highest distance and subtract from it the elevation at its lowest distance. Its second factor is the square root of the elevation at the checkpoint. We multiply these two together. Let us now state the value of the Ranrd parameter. 1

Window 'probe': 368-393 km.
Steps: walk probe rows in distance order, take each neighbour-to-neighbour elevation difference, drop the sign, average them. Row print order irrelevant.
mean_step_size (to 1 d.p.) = 1.1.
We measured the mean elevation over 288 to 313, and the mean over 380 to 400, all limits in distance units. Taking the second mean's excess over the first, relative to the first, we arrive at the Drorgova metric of -0.24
